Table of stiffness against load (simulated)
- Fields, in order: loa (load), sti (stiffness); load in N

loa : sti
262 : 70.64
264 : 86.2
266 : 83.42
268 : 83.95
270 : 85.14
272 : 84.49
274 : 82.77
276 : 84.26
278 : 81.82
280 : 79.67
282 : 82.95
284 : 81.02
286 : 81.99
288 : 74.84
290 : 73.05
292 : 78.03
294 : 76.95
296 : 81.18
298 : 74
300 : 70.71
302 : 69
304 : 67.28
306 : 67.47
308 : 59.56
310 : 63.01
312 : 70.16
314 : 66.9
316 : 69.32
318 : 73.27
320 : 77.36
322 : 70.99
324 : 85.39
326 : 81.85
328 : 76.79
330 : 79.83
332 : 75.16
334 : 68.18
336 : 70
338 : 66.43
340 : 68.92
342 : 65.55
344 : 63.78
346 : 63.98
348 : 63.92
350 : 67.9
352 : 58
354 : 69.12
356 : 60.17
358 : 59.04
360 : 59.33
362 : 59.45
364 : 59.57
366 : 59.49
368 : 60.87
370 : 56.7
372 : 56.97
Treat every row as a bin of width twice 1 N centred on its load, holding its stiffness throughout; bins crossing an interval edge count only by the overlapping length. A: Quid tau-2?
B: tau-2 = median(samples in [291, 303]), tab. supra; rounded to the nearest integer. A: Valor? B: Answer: 75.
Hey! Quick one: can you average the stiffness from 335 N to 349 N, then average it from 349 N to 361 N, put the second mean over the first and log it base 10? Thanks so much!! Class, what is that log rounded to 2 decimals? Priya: -0.03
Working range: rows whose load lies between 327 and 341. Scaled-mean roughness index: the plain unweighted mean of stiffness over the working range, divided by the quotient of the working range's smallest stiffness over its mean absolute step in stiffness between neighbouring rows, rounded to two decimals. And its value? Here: 4.09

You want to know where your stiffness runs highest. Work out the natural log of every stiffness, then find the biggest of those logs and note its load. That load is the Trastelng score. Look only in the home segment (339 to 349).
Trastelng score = 340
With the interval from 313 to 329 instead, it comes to 324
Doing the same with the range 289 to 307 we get 296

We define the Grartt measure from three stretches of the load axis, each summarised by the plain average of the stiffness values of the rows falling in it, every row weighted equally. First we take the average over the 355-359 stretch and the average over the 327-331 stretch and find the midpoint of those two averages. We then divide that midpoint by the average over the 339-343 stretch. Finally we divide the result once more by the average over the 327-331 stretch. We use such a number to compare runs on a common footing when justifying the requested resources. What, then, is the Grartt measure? 0.0131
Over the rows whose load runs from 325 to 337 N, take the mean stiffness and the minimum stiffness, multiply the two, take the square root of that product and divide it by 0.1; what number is 717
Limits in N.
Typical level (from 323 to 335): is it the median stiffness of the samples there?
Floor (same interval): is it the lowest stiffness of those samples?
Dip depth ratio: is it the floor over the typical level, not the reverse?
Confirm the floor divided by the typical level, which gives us 0.871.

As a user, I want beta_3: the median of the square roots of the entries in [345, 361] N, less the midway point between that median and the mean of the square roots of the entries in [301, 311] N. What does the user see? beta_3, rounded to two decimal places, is -0.10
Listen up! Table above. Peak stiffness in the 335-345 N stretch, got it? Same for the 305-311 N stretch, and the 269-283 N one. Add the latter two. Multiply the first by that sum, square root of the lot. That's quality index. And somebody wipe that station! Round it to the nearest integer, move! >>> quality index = 103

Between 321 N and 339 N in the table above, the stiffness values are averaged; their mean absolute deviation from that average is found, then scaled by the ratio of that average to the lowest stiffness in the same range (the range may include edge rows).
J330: 6.1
